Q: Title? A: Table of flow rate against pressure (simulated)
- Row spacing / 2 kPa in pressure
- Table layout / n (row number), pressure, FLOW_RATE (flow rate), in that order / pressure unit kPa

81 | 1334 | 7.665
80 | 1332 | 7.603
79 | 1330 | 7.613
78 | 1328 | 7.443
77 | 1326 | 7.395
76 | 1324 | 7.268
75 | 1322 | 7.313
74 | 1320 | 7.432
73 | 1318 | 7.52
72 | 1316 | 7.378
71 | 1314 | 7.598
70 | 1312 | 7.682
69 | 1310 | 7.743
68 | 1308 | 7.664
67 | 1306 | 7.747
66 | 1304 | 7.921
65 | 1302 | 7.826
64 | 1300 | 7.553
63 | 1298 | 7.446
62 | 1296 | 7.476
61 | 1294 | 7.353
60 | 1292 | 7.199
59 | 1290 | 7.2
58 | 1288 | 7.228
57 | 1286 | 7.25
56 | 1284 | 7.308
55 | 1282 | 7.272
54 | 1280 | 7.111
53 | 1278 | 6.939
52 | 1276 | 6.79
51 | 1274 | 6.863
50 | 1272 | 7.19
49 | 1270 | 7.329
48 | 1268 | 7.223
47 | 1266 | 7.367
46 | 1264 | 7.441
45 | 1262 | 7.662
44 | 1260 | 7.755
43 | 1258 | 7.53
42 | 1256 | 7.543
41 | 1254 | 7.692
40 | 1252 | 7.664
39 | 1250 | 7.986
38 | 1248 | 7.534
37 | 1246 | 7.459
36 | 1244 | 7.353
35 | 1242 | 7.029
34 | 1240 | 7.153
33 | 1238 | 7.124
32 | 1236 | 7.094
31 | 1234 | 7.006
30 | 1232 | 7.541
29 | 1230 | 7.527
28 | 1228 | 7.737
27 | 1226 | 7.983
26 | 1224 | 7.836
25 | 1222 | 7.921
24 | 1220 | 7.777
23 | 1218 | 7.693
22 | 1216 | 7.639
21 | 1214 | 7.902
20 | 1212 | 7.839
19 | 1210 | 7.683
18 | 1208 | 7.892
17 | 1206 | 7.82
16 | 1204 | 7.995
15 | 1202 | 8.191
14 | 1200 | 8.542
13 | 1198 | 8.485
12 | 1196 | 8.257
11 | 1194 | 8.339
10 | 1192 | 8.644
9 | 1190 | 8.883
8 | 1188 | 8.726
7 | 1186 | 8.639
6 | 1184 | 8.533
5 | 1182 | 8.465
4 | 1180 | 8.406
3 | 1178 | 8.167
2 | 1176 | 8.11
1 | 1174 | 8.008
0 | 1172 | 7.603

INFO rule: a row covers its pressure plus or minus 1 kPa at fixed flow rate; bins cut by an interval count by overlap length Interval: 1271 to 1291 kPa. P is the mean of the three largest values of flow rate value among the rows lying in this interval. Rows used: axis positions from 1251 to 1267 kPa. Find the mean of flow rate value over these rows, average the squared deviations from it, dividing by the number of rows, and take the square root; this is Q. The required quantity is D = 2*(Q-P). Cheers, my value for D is -14.3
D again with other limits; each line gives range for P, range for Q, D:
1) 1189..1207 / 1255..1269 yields -17.0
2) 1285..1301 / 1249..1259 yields -14.7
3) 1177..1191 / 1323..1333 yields -17.2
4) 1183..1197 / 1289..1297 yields -17.3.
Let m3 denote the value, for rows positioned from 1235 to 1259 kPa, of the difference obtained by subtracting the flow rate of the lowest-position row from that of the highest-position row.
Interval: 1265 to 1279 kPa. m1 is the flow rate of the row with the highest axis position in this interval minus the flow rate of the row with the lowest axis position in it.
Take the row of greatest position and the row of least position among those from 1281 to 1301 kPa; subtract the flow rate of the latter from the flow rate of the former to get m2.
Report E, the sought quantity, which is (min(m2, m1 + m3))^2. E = 0.0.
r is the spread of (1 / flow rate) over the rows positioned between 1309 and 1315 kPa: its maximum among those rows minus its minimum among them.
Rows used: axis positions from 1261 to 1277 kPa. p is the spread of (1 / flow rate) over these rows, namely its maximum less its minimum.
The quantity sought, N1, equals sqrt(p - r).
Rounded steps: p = 0.017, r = 0.0025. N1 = 0.12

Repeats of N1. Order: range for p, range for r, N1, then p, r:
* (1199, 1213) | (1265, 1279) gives 0.04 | 0.013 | 0.0115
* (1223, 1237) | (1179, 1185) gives 0.13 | 0.017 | 0.0018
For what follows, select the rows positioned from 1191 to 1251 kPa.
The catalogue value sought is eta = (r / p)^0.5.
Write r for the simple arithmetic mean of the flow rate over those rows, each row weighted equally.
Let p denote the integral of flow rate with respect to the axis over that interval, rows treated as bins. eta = 0.13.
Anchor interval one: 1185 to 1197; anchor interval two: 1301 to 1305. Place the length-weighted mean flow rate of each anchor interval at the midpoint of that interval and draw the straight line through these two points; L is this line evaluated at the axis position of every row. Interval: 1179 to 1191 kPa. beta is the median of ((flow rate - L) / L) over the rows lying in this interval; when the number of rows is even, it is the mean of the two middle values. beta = 0.00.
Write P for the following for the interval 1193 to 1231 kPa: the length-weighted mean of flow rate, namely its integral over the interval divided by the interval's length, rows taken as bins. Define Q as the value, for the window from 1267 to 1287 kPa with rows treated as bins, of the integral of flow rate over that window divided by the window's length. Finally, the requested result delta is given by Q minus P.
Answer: -0.8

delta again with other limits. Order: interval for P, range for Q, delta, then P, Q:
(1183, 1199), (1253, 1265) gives -1.0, 8.56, 7.60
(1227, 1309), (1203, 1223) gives 0.4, 7.39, 7.82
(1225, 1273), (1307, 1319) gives 0.1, 7.46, 7.60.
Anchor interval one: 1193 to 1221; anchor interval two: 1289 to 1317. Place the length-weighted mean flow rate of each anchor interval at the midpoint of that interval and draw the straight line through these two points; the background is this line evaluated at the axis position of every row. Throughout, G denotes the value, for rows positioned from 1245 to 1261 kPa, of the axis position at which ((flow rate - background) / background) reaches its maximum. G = 1250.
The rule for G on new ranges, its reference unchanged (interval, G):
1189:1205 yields 1190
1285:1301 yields 1300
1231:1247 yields 1232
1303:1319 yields 1304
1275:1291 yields 1284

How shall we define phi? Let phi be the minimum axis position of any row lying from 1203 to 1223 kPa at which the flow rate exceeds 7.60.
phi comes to 1204 kPa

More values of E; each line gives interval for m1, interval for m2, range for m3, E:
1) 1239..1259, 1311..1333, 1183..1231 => 0.4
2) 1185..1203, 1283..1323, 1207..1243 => 1.7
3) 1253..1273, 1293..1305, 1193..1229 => 1.2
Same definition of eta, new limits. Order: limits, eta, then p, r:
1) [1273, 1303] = 0.18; 218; 7.3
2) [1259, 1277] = 0.24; 131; 7.3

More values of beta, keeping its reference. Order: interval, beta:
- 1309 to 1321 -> -0.03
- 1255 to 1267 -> -0.08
